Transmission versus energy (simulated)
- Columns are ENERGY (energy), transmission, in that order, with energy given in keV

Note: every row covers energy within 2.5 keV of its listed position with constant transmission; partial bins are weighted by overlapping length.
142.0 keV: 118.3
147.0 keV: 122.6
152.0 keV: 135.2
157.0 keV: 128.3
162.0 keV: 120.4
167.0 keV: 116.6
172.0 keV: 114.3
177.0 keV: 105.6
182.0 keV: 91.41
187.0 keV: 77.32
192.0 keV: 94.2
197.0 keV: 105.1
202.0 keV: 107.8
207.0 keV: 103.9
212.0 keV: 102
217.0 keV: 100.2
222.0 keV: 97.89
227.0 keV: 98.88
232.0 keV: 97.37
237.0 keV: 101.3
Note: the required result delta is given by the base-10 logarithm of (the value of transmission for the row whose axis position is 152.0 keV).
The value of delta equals 2.13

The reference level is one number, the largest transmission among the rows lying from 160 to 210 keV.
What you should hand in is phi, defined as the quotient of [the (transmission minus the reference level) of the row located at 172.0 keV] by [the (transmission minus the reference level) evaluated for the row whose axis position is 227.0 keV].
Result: 0.3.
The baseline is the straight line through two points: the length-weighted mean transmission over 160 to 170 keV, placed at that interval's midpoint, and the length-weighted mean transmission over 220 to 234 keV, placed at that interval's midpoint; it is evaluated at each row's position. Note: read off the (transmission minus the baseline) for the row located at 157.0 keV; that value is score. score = 7.5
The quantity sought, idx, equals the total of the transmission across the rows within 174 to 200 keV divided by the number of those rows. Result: 95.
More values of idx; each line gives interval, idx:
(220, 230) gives 98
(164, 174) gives 115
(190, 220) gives 102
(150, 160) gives 132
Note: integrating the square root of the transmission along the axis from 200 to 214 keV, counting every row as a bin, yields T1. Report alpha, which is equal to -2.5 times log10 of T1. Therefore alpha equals -5.39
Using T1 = 143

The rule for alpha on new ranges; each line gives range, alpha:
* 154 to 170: -5.62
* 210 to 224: -5.37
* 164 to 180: -5.57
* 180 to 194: -5.29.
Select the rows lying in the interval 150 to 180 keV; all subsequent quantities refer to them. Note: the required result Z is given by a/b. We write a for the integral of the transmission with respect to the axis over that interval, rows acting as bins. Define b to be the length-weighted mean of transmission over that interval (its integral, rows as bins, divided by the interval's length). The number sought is 30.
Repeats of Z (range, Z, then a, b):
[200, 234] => 34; 3438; 101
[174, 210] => 36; 3535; 98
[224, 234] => 10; 982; 98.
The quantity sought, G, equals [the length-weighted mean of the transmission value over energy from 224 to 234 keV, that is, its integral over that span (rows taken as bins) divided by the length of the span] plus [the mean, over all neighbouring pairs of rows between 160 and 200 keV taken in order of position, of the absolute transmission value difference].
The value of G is 108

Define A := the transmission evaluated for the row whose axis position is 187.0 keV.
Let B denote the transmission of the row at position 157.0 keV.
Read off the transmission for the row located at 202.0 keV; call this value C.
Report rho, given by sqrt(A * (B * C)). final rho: 1034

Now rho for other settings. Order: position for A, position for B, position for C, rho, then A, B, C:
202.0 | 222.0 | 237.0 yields 1034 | 107.8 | 97.89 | 101.3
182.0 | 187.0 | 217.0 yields 842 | 91.41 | 77.32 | 100.2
